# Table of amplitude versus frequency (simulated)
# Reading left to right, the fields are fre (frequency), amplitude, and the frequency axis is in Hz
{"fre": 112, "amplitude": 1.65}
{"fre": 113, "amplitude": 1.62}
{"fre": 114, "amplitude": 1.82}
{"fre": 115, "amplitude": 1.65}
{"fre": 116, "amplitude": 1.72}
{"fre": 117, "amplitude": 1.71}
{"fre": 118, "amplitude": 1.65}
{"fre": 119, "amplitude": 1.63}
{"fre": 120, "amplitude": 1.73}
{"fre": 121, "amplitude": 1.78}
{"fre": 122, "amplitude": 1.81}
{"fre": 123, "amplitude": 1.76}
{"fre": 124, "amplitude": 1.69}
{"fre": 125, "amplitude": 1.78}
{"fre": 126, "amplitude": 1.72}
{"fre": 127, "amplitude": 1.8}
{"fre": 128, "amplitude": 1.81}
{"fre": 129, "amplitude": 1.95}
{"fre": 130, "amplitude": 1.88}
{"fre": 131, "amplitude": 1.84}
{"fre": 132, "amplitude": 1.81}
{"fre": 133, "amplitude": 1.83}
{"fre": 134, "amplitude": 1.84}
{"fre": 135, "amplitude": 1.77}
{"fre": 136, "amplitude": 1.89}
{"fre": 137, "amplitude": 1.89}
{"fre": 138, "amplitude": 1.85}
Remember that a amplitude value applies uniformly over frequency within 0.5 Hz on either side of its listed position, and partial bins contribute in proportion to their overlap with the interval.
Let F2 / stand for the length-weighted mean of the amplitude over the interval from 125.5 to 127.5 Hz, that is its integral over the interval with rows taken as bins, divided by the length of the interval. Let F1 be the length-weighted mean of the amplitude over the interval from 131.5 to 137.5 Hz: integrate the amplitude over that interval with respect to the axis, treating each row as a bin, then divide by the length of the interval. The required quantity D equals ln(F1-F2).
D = -2.5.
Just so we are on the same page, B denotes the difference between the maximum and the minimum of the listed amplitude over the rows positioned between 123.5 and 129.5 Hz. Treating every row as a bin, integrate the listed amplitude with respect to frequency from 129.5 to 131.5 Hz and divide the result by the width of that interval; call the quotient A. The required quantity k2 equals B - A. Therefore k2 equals -1.60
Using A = 1.86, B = 0.26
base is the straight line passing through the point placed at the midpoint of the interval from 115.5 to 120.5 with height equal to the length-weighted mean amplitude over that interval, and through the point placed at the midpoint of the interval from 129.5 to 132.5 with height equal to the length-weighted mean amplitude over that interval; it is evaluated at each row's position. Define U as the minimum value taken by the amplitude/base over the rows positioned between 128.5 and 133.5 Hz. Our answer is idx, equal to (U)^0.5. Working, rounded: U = 0.976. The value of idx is 0.988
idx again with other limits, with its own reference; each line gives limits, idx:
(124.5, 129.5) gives 0.982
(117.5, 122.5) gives 0.979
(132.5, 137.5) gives 0.967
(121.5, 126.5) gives 0.980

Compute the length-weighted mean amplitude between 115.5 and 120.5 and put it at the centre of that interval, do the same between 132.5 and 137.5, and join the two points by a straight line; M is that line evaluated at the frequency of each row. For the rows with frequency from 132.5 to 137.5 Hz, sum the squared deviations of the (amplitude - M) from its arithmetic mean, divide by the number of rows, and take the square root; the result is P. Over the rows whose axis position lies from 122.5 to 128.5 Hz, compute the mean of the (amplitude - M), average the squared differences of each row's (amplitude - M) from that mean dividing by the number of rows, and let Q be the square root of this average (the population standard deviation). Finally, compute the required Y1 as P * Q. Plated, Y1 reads 0.0014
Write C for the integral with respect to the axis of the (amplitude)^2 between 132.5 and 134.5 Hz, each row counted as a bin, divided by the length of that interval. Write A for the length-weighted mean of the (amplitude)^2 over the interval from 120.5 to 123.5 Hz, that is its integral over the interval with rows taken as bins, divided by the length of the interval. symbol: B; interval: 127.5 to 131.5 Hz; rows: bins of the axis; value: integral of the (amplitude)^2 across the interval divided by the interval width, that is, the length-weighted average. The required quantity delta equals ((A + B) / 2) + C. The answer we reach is 6.71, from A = 3.18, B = 3.5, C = 3.37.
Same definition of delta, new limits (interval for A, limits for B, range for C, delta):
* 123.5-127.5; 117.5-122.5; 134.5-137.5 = 6.44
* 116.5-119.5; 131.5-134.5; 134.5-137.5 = 6.48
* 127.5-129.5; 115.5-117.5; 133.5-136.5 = 6.60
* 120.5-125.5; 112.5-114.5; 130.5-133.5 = 6.38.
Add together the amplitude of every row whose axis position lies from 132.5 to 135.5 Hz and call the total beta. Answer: 5.44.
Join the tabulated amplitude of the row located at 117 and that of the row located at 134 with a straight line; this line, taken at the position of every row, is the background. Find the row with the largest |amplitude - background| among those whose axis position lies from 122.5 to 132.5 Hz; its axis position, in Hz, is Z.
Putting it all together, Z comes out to 129 Hz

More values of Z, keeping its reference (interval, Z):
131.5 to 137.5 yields 135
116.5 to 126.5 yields 119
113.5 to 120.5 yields 114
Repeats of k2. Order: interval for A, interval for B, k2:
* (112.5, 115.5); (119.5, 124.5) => -1.58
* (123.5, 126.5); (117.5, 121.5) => -1.58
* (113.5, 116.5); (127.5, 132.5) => -1.59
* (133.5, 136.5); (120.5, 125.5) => -1.71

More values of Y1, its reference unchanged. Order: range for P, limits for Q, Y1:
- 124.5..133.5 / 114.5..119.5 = 0.0024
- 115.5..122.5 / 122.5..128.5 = 0.0018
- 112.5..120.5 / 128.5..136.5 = 0.0044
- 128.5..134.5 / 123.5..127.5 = 0.0022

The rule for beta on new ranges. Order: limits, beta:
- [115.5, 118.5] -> 5.08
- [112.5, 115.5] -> 5.09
